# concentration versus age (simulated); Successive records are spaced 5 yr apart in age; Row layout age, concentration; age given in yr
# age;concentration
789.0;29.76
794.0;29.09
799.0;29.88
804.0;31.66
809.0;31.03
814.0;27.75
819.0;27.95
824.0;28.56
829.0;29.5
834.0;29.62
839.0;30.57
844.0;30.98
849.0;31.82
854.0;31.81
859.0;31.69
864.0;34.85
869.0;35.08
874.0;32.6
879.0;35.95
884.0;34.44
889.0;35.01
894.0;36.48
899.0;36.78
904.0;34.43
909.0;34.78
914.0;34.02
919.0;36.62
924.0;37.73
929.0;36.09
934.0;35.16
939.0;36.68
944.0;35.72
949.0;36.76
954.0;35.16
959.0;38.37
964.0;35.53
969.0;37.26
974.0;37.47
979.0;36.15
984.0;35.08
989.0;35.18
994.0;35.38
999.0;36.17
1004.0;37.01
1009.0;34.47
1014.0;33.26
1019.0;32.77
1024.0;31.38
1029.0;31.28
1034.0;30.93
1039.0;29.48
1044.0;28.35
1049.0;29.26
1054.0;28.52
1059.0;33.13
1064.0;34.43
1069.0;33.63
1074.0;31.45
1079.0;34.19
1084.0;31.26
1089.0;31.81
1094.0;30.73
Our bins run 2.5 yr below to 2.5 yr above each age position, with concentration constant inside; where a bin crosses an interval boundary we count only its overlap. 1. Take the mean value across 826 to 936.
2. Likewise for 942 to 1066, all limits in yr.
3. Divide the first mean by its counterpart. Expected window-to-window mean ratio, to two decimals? 1.00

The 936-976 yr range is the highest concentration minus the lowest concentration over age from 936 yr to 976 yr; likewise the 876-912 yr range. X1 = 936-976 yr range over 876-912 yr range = 1.4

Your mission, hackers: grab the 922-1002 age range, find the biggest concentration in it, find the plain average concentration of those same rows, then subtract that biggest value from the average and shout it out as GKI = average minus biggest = -2.1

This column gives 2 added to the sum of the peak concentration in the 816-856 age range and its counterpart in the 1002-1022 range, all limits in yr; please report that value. 70.8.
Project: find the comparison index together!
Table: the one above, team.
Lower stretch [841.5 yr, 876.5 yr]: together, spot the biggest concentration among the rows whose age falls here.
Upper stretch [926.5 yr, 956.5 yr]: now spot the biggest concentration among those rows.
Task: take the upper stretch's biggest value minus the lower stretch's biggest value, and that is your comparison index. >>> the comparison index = 2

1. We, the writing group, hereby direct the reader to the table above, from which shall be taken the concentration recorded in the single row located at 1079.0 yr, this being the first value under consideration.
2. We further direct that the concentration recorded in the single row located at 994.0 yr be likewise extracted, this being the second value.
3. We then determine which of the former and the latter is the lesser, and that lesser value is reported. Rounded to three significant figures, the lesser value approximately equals 34.2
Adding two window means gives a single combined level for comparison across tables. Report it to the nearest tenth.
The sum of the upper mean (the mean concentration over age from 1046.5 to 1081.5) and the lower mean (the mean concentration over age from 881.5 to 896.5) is 67.4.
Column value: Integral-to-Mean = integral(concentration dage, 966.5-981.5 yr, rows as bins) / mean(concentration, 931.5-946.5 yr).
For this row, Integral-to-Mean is 15.5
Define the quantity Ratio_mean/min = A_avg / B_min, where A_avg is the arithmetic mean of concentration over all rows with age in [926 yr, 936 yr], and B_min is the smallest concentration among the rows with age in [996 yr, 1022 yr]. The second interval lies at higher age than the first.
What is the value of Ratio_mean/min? 1.09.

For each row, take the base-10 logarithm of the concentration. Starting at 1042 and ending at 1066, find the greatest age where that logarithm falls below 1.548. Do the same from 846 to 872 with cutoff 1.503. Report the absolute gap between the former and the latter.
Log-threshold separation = 205 yr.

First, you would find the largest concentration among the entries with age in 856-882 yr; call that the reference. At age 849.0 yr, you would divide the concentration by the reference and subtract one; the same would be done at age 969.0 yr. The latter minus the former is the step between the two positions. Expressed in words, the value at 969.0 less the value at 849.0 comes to 0.15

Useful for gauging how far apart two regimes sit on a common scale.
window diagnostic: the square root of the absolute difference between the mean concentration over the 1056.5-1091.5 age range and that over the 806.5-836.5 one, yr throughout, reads 1.9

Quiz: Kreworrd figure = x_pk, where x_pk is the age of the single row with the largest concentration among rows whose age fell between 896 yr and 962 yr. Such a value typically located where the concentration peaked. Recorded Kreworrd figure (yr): 959.0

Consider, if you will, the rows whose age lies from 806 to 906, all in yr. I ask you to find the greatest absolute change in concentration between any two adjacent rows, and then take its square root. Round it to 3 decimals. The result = 1.830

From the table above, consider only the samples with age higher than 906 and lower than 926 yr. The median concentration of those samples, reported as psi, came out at 35.7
